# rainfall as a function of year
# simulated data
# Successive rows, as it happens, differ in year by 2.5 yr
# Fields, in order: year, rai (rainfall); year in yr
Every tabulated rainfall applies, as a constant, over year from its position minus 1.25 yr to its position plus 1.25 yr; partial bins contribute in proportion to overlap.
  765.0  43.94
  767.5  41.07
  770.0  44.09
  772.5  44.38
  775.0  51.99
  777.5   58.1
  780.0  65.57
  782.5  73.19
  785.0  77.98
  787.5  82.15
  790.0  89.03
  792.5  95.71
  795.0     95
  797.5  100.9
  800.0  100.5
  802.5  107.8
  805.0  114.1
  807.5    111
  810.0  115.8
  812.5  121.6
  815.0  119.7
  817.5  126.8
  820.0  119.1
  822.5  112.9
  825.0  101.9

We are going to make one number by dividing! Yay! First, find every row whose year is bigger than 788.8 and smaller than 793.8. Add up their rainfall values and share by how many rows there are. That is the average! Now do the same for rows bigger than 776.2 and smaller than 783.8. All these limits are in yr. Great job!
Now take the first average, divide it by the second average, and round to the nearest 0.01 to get 1.41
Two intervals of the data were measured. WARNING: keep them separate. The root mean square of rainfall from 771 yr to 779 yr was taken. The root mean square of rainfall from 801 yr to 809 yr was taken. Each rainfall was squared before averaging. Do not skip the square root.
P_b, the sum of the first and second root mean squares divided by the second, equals 1.47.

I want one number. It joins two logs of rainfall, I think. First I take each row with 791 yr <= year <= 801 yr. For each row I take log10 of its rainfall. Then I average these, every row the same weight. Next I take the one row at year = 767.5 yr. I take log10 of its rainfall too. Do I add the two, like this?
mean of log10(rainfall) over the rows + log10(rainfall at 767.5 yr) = 3.60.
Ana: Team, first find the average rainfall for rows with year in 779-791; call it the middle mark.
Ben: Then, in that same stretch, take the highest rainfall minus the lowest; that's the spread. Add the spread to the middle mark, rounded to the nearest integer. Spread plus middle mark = 101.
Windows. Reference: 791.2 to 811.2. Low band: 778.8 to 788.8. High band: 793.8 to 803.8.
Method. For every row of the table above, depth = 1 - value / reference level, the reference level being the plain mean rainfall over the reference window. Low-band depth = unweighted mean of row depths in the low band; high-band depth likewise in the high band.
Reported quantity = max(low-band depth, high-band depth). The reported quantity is 0.3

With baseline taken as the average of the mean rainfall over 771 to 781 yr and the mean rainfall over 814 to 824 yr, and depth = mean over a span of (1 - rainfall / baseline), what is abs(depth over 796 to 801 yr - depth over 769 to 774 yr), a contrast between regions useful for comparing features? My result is 0.6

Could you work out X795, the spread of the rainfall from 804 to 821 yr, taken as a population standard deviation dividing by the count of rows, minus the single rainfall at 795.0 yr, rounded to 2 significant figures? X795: -90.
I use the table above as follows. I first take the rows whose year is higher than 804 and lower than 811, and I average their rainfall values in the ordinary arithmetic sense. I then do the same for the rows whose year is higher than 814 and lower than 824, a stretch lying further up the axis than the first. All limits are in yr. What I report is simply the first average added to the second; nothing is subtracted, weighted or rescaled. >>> 233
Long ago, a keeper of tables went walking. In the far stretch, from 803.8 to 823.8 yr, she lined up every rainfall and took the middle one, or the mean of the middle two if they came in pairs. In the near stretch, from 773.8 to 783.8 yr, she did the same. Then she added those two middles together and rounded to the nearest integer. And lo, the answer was 179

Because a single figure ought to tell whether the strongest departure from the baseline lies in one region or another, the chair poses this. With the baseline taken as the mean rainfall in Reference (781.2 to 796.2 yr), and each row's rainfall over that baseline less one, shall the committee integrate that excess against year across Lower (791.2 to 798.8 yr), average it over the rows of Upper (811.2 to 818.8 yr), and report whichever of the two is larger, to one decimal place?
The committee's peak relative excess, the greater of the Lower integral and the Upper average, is 1.0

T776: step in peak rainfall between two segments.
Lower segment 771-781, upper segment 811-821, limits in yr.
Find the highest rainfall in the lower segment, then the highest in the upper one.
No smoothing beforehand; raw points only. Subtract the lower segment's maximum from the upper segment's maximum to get 61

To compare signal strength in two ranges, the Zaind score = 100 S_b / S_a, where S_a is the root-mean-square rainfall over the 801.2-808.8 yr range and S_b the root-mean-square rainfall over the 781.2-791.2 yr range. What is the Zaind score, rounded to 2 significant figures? 73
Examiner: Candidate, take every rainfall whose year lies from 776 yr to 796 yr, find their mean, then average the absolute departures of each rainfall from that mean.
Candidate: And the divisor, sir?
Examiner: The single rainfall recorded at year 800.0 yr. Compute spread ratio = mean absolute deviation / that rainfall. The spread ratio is 0.11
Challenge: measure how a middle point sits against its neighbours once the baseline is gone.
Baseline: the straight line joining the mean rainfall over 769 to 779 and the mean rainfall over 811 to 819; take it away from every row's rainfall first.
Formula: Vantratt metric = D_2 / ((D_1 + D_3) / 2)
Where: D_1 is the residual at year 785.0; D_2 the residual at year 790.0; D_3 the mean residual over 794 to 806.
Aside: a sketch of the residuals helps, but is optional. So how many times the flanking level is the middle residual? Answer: 1.33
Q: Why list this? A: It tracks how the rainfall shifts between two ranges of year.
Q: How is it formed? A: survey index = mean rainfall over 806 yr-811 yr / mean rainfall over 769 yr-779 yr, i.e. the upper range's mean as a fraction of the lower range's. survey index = 2.3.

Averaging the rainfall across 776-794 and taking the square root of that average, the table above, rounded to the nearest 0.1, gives 8.8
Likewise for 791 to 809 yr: 10.2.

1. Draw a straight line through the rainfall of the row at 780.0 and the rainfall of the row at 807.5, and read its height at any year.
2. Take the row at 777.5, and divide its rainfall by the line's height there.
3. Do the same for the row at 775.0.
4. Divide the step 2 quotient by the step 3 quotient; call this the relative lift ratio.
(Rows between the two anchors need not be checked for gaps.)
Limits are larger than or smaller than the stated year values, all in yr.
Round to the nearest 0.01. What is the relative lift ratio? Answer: 1.04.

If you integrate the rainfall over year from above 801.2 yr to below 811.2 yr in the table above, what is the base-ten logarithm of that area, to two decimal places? 3.05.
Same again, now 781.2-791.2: 2.91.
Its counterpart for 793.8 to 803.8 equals 3.00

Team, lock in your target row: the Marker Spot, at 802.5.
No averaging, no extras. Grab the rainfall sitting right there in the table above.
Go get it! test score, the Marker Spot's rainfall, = 107.8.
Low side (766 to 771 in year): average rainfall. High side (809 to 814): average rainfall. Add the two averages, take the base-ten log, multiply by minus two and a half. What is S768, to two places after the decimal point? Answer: -5.52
